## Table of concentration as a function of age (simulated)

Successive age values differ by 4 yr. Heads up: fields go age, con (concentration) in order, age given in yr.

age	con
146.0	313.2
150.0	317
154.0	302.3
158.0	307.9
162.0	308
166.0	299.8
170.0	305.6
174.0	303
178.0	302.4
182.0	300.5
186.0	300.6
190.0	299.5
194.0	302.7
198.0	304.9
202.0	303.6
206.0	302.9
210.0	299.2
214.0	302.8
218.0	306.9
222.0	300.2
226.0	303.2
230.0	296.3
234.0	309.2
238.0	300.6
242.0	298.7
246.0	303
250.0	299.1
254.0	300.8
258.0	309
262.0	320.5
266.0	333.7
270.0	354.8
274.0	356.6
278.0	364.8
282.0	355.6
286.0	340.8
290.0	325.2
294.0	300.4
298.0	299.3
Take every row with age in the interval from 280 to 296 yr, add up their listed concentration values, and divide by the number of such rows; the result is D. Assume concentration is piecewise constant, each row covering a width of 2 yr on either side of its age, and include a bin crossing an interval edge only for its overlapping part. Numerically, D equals 330.5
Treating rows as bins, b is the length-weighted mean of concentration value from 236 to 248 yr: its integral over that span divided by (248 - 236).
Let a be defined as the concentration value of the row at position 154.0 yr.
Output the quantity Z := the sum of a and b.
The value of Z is 603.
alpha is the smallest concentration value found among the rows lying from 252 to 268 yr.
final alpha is 300.8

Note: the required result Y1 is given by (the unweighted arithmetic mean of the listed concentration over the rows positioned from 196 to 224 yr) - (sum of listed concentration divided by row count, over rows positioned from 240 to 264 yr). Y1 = -2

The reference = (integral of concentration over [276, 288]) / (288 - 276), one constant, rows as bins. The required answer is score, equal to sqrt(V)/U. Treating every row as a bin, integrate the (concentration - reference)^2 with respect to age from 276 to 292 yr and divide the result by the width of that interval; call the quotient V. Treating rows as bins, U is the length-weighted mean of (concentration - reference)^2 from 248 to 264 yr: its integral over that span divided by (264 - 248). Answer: 0.0075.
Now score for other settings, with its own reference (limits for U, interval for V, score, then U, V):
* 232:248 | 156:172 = 0.0186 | 2602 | 2354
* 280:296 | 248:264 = 0.0493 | 957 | 2223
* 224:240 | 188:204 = 0.0192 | 2665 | 2611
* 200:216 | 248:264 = 0.0177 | 2666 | 2223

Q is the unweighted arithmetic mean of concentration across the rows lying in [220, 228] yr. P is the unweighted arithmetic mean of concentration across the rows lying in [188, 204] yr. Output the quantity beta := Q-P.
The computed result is -1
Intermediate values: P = 303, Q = 302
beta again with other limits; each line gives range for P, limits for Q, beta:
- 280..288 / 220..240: -46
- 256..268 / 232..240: -16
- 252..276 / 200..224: -27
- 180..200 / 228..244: 0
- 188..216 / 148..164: 7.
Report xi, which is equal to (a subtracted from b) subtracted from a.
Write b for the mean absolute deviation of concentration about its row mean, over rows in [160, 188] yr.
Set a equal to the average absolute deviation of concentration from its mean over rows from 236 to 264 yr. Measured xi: 9.4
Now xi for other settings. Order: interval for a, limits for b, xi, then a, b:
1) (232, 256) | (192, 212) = 4.2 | 2.80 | 1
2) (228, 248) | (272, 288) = 0.4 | 3.63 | 7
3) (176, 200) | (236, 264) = -2.7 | 1.57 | 6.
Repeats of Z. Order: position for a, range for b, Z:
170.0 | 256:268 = 627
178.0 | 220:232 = 602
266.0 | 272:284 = 693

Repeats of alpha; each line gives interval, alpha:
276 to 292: 325.2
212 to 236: 296.3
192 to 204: 302.7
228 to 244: 296.3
